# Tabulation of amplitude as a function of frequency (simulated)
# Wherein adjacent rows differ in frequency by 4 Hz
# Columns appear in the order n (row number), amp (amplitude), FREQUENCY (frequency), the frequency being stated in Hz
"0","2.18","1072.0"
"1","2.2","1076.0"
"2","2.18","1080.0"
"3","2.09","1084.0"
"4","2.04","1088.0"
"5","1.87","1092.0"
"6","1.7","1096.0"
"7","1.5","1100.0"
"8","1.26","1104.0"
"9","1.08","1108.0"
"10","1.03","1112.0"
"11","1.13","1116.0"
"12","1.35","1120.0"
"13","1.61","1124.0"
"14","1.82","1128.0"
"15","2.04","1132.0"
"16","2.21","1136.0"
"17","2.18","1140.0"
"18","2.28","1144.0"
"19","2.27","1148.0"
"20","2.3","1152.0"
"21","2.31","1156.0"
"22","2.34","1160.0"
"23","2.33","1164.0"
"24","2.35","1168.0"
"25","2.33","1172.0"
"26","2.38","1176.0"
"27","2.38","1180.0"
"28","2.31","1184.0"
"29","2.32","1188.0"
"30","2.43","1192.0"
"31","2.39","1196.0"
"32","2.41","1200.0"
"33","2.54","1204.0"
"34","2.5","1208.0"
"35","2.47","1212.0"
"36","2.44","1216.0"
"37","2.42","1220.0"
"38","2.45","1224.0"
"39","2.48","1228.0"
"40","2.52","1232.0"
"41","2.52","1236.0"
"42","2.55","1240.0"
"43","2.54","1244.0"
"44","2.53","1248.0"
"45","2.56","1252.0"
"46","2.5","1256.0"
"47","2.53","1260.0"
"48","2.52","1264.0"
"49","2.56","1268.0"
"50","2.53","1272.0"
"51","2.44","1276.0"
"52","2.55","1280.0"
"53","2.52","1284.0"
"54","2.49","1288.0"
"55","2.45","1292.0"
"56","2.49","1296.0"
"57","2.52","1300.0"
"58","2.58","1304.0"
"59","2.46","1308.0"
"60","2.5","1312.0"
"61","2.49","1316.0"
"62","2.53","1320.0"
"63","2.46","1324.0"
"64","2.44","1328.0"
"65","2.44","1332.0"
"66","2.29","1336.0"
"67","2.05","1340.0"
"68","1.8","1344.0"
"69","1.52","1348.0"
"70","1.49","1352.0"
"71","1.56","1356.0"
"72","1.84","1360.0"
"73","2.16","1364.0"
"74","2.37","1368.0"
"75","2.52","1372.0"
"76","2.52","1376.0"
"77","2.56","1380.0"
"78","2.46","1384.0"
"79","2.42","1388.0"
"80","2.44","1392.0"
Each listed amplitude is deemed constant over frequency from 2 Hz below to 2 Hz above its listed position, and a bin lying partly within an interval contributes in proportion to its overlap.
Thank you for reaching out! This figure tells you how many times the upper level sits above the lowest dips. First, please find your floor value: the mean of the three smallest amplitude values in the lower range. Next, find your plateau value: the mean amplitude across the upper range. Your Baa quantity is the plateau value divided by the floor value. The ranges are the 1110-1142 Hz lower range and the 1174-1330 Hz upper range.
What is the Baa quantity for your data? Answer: 2.1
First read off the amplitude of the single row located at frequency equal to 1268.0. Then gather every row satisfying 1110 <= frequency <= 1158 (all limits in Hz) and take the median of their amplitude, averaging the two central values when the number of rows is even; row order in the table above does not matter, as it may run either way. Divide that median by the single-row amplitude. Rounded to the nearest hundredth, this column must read 0.82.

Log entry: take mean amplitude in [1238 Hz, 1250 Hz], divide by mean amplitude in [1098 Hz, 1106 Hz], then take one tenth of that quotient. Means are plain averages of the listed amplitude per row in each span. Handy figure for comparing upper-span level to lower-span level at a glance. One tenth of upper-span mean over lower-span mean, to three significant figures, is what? 0.184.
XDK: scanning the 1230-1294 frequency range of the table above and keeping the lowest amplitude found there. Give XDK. 2.44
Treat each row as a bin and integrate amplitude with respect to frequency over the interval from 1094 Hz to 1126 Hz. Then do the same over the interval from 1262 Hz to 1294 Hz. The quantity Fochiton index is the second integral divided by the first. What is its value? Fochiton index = 1.88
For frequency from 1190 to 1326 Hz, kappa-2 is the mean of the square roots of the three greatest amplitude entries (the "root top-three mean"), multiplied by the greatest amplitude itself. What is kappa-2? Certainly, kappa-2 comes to 4.13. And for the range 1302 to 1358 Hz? 4.11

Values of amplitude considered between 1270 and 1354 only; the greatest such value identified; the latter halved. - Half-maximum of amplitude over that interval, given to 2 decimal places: 1.29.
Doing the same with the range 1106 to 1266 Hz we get 1.28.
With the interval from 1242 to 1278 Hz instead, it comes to 1.28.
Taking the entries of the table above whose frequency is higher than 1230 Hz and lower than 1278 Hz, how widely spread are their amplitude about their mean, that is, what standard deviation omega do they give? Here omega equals 0.03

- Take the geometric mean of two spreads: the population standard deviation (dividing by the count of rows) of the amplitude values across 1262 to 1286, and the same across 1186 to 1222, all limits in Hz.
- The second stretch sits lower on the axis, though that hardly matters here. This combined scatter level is 0.048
